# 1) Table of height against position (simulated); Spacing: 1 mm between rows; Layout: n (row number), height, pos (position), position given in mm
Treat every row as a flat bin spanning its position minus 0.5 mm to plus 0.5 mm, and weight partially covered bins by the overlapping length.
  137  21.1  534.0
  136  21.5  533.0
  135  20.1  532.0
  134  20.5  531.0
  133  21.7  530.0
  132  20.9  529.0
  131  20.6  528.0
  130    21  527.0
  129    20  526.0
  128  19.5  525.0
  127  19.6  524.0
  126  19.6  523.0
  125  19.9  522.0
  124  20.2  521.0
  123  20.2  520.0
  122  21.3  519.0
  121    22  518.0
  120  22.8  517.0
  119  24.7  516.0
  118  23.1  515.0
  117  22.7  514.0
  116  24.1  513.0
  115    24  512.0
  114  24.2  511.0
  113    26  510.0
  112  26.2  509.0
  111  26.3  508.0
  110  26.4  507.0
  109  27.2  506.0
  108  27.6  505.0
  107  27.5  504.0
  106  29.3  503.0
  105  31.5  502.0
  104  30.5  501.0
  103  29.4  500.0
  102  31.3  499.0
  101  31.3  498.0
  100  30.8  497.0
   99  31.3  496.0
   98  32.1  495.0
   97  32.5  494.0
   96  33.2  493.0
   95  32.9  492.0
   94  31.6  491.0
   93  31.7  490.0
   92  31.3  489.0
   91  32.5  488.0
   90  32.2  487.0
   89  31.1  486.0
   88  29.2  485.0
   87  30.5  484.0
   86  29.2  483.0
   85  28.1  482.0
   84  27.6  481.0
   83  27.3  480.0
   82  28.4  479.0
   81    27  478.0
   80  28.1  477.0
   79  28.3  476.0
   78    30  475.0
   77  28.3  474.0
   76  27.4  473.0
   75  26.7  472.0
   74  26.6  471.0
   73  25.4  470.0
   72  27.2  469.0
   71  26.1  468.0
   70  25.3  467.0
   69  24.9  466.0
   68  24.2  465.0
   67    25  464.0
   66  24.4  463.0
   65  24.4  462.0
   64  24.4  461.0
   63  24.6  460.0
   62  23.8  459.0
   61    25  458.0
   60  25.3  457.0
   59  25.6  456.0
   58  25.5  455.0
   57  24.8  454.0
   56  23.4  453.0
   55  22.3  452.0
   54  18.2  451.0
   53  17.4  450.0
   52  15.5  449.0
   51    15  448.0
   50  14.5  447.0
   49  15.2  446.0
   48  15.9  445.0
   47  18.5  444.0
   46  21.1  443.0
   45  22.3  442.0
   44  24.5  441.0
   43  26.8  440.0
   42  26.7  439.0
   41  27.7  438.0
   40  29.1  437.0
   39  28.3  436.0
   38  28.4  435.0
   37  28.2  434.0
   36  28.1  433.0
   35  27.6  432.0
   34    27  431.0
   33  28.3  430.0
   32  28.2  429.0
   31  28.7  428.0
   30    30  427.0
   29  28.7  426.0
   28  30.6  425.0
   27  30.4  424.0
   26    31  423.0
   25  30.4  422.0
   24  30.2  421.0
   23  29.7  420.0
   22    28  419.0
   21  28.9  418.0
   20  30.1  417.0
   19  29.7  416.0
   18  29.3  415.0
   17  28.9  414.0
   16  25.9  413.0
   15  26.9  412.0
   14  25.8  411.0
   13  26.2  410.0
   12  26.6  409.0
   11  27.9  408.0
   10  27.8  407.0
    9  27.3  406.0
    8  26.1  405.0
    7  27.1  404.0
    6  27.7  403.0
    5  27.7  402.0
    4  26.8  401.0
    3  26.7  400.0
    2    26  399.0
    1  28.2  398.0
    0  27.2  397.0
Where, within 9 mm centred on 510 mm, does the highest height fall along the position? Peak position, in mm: 506.0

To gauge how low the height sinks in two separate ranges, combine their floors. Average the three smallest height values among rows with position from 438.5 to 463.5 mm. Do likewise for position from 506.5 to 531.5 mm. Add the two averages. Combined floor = 34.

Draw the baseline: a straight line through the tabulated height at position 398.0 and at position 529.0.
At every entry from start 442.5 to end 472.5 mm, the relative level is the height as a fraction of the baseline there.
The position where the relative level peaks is 469.0 mm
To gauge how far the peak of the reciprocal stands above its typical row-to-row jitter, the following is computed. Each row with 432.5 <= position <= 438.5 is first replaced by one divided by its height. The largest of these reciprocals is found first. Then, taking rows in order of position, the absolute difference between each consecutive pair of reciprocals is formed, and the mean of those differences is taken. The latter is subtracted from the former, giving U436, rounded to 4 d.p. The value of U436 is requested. 0.0355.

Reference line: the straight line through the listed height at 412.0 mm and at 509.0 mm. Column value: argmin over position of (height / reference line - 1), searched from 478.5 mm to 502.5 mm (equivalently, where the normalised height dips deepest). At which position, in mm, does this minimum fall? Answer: 480.0 mm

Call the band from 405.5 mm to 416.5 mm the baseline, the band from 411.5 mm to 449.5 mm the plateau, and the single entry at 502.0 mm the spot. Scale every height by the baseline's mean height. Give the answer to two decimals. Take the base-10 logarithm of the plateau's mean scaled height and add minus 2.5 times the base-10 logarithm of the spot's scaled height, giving -0.17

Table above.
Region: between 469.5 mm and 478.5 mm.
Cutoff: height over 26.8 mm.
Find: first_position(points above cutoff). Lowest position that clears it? 473.0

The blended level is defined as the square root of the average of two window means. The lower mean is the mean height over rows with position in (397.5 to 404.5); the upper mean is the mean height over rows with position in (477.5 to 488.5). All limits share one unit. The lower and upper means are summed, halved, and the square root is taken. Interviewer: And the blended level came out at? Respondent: 5.32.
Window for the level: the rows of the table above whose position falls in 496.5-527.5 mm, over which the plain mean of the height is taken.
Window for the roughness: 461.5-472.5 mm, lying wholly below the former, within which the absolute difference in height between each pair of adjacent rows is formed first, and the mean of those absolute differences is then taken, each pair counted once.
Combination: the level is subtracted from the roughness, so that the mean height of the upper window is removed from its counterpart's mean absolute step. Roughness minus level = -24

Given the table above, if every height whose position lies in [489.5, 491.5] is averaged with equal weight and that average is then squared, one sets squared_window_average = 1002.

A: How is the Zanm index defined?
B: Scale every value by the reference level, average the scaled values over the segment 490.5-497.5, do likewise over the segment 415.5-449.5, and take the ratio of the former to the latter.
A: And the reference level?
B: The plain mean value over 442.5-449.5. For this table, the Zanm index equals 1.23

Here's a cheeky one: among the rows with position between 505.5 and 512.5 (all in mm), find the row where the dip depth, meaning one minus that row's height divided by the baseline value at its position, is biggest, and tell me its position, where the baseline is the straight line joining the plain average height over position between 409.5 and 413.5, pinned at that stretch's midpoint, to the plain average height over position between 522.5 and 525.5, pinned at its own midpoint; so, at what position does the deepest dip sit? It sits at 512.0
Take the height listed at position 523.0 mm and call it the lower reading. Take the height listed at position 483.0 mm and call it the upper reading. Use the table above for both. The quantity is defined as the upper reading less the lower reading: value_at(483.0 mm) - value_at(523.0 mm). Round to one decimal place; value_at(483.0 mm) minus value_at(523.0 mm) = 9.6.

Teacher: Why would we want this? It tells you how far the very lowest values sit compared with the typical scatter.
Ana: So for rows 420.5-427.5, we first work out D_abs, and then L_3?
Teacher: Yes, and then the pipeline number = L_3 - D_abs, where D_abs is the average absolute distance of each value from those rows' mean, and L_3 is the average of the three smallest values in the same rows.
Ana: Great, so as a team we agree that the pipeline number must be 29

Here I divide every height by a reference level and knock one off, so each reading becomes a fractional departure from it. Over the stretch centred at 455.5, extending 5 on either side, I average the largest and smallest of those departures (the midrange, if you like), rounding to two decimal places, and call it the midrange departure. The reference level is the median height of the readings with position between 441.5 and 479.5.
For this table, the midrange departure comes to -0.12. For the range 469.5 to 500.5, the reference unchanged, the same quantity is 0.18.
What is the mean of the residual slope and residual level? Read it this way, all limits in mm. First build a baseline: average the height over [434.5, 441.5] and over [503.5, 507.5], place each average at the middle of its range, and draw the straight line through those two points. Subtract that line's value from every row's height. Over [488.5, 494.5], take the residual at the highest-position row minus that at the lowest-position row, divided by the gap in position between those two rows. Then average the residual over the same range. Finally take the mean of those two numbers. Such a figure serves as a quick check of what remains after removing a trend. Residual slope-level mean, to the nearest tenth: 2.6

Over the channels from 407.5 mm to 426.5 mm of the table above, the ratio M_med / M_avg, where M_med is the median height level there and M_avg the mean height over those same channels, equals 1.007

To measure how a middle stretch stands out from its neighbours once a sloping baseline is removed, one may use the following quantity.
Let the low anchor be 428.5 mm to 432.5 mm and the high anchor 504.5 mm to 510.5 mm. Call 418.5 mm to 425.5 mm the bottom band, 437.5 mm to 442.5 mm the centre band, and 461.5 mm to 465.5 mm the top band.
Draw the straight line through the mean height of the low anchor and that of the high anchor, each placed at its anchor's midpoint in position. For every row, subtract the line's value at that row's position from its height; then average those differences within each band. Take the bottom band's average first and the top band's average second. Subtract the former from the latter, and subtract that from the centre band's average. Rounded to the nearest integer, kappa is 3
